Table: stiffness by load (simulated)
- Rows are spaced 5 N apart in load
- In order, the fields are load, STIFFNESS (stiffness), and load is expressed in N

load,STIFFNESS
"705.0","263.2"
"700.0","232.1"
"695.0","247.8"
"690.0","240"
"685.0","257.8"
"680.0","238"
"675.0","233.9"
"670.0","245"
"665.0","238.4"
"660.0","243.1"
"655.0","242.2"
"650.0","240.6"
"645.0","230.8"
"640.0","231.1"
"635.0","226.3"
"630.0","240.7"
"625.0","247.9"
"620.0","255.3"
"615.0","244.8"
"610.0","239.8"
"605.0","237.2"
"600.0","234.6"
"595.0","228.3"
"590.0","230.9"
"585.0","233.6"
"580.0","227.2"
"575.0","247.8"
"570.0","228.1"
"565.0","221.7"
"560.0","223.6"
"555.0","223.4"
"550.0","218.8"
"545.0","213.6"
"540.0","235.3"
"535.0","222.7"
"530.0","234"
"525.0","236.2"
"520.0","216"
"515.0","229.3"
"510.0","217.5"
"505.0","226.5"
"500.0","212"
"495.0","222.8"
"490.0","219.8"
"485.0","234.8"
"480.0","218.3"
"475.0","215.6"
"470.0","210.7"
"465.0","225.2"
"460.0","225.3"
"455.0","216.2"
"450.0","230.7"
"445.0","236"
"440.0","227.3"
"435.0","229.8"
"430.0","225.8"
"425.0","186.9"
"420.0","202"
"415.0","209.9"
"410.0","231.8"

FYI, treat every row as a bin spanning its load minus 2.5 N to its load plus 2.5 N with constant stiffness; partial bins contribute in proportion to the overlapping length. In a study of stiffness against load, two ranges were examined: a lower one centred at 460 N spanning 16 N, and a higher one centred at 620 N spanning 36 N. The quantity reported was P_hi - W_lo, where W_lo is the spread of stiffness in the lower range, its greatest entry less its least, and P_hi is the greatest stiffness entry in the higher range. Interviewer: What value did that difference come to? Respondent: 246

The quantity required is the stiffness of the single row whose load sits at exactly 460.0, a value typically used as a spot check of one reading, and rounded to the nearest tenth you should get 225.3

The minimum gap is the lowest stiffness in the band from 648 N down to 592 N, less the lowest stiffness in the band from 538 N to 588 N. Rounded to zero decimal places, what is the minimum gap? 13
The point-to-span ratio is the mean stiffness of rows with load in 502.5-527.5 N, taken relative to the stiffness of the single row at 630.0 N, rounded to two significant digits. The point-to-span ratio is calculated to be 0.94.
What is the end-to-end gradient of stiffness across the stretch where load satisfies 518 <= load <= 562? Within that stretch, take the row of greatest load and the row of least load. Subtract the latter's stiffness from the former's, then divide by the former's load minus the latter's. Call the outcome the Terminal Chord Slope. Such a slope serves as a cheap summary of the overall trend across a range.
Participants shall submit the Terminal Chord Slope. 0.2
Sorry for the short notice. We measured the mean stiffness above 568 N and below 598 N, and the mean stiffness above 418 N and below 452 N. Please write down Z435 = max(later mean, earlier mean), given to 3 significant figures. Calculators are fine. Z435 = 233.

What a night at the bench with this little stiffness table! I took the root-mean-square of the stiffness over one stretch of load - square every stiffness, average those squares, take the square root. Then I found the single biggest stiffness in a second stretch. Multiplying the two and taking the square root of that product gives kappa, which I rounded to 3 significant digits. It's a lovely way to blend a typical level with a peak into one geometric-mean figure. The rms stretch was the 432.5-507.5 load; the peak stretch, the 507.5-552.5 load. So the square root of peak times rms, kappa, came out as 230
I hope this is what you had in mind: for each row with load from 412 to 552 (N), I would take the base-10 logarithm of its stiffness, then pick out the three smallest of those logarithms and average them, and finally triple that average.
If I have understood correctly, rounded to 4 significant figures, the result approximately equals 6.899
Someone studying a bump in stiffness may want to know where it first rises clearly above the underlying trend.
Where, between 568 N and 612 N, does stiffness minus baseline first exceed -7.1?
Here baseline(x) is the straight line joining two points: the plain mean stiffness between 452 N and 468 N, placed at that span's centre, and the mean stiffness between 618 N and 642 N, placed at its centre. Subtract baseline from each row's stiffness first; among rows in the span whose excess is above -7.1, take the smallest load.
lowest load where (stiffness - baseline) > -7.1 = 570.0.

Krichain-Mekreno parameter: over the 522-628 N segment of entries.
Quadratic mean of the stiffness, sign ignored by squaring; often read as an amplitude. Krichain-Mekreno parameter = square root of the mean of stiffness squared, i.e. 233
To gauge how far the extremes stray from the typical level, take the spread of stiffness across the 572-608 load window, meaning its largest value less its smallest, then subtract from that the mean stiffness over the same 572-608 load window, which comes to -214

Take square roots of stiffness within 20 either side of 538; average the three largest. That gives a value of 15.3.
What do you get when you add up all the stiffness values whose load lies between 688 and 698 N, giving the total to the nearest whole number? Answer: 488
